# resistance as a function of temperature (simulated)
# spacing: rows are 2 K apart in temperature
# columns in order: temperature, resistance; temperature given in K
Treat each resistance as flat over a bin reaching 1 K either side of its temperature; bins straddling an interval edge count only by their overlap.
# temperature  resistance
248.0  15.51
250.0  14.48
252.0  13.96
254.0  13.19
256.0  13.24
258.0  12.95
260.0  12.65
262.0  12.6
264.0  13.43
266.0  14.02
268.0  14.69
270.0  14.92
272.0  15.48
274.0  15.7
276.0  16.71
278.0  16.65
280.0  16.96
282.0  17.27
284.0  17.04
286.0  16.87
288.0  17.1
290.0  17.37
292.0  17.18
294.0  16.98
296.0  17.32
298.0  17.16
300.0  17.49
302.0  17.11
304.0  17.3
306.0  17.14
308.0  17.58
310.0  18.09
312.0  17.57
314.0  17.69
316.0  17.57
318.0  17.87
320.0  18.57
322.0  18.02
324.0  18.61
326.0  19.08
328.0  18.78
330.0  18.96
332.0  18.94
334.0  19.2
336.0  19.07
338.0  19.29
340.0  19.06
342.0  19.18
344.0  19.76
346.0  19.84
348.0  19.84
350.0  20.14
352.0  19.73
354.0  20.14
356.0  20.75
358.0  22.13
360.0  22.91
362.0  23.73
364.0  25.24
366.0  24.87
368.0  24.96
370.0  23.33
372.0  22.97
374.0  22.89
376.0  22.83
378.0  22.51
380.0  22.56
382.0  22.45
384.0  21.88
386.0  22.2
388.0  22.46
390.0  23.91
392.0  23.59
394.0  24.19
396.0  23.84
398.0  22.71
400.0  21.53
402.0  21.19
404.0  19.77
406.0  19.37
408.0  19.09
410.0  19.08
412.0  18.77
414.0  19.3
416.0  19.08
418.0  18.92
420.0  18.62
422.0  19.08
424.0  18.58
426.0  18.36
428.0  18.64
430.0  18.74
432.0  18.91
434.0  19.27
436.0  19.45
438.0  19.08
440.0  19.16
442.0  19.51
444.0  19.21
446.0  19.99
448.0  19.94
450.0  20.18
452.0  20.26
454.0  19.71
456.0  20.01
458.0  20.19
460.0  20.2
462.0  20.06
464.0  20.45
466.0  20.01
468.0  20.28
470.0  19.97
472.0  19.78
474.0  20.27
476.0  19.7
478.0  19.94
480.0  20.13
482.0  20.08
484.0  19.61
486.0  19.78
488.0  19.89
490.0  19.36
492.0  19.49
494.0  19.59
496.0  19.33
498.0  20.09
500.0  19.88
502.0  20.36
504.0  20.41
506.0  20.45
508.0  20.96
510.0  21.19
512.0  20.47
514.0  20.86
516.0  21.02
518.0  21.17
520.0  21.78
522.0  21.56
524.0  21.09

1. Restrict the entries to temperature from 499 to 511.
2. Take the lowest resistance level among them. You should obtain 19.88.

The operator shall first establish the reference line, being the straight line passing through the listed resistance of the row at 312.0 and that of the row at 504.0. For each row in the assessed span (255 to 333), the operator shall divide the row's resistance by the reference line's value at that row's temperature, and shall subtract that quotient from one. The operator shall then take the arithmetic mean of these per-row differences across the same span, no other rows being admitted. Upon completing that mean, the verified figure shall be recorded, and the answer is 0.04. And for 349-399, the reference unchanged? -0.23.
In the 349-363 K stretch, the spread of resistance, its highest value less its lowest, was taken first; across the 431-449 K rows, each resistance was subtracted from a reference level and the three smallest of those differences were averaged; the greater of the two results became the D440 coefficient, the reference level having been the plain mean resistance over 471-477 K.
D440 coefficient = 4.0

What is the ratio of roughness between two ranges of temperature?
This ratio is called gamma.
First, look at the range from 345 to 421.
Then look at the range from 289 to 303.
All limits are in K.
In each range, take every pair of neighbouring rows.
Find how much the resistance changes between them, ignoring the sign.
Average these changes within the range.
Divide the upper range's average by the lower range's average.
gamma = 2.0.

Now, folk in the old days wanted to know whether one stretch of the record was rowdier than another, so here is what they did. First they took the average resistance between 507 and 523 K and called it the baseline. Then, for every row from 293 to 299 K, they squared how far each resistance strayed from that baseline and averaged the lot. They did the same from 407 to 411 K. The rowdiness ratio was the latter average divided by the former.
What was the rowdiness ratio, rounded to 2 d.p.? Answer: 0.26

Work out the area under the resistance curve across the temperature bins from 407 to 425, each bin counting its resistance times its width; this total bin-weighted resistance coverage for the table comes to 341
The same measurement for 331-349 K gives 348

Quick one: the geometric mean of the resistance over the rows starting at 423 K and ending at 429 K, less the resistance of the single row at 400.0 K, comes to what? -3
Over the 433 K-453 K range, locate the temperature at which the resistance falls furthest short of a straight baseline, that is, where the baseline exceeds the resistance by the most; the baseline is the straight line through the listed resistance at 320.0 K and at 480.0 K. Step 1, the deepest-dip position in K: 438.0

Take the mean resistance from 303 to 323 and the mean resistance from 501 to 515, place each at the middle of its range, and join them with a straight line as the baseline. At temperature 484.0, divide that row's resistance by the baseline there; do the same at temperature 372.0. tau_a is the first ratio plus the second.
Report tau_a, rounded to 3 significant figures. 2.20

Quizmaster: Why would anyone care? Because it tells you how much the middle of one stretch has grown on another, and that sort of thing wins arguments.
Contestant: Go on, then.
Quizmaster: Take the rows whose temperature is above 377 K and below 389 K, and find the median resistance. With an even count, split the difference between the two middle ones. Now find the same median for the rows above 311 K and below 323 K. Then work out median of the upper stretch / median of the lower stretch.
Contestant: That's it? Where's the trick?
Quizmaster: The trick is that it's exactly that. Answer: 1.26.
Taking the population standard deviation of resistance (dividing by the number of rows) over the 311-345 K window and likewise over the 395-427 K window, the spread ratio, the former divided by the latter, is 0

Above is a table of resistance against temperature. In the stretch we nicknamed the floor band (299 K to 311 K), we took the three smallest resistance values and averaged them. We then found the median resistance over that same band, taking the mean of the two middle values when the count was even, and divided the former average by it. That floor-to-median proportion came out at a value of 0.988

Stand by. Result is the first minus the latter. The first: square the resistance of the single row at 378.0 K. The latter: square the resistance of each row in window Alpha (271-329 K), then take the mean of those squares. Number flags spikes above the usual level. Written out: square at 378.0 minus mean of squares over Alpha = 204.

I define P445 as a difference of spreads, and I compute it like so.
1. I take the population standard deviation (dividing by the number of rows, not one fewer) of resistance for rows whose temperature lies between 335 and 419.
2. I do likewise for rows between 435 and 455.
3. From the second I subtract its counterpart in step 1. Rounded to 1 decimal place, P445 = -1.6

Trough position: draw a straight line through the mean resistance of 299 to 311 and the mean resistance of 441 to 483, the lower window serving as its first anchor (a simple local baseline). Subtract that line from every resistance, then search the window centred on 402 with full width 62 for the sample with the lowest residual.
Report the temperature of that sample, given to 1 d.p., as 426.0 K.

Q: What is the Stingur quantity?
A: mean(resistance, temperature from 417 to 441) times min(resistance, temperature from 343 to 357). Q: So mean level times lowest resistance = 373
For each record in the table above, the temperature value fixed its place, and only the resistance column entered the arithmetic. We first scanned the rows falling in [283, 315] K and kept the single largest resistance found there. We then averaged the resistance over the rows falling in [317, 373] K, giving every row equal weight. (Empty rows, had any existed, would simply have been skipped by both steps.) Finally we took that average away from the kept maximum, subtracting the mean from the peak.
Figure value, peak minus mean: -2.4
